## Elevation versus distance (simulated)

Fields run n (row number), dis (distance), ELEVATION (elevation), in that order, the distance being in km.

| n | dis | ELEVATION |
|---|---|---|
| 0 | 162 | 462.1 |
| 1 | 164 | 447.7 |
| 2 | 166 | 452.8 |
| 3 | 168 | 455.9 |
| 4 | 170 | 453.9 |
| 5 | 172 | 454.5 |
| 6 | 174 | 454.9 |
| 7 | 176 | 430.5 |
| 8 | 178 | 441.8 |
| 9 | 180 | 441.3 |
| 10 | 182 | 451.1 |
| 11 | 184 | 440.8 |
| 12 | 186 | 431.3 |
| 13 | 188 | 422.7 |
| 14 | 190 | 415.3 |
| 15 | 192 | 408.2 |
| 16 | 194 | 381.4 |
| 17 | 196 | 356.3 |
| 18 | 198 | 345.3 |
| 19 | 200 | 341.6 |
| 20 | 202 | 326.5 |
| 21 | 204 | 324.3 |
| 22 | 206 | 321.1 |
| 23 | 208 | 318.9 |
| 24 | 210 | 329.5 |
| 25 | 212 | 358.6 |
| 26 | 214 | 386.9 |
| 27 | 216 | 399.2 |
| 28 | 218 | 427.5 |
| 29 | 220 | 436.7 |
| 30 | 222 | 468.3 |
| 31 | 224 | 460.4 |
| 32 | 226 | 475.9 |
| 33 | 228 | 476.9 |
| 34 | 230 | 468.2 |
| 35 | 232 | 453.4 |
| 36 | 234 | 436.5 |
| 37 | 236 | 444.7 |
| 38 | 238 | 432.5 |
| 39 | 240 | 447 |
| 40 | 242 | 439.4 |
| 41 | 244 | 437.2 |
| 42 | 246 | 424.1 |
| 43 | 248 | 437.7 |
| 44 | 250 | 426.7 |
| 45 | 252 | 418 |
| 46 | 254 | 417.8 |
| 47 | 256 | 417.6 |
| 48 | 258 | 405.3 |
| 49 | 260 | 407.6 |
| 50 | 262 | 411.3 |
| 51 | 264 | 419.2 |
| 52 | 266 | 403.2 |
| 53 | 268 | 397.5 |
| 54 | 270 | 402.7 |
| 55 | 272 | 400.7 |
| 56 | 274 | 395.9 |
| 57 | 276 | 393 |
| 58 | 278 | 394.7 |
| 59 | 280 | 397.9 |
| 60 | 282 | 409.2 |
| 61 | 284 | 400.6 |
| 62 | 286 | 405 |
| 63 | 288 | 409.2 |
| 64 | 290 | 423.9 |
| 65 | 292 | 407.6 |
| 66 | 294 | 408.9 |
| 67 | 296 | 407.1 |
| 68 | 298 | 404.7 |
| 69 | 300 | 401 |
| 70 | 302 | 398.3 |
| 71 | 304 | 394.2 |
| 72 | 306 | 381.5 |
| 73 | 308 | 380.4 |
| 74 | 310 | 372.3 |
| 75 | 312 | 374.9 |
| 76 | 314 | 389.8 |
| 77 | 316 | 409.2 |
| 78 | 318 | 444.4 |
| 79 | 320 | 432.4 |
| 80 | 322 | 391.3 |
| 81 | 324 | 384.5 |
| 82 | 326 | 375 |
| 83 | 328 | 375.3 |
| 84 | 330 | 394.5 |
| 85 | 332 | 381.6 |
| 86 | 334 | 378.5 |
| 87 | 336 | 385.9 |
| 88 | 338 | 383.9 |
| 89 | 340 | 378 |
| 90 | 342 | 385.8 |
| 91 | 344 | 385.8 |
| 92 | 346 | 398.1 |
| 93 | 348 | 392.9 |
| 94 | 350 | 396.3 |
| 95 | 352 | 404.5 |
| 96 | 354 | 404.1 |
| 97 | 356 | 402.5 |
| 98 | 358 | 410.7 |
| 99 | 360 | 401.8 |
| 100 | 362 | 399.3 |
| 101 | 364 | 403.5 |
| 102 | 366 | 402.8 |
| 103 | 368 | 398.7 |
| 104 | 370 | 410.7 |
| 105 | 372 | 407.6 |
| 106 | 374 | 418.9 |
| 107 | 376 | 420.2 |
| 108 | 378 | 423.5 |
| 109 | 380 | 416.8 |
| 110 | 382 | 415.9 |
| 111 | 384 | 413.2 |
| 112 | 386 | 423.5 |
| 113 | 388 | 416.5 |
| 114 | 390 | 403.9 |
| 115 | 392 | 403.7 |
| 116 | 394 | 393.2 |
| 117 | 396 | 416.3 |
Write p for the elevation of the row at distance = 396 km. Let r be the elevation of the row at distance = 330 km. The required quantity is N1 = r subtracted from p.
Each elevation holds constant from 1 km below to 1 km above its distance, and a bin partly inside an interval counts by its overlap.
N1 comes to 22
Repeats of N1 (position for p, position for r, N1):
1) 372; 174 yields -47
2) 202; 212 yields -32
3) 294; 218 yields -19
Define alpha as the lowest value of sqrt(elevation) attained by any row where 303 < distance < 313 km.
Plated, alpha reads 19.3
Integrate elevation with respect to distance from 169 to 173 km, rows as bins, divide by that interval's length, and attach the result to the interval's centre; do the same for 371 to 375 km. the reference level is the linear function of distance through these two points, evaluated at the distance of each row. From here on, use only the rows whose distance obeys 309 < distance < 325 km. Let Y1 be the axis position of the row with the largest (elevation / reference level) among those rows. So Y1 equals 318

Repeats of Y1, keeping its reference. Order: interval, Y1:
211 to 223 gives 222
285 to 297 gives 290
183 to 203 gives 184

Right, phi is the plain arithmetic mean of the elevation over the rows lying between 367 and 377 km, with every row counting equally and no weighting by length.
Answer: 411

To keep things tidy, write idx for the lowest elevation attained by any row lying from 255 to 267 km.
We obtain 403.2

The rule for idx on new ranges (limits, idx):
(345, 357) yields 392.9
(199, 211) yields 318.9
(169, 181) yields 430.5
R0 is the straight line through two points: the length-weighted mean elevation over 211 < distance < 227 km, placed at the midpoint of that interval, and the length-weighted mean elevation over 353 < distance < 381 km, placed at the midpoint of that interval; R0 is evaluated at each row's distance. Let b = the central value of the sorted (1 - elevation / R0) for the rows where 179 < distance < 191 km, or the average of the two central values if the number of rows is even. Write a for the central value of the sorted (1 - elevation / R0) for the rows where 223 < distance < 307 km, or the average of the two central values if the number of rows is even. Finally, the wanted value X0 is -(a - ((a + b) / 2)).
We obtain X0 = -0.017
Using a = 0.023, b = -0.01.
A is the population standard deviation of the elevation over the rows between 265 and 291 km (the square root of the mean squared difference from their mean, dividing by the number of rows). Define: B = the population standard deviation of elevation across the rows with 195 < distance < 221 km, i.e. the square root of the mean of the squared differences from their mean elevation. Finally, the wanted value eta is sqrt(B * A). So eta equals 18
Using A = 7.9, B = 39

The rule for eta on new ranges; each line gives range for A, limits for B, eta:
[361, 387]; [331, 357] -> 9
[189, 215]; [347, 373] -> 13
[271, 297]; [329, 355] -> 8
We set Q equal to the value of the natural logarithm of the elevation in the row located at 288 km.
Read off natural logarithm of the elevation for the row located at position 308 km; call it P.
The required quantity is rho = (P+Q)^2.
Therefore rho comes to 143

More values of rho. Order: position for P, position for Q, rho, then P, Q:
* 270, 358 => 144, 6.00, 6.02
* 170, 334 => 145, 6.12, 5.94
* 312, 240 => 145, 5.93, 6.10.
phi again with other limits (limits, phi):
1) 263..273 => 405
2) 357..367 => 404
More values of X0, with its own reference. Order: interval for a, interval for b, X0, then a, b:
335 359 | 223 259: -0.036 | 0.040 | -0.03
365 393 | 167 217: 0.035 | -0.019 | 0.05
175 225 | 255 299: -0.009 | 0.051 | 0.03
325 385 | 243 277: 0.001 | 0.021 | 0.02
